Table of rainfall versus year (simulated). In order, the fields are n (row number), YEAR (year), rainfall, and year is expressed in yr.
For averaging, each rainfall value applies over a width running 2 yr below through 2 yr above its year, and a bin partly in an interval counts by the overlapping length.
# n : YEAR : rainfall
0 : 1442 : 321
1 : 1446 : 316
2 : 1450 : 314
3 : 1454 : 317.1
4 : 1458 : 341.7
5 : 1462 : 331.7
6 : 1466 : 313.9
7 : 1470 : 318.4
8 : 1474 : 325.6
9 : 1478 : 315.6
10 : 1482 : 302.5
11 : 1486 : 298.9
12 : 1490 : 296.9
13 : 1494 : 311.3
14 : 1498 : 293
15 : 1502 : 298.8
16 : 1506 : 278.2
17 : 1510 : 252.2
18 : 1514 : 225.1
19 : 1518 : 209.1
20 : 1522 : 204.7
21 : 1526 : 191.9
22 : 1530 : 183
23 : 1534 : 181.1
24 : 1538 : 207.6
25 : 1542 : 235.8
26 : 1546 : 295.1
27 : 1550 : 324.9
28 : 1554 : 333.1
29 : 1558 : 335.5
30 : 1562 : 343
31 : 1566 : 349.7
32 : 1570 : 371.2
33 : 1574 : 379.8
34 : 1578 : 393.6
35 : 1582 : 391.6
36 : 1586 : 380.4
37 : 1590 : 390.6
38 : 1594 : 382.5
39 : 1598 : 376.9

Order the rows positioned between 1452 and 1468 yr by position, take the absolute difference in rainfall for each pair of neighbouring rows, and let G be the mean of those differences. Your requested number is 17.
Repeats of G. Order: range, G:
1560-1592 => 11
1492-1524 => 17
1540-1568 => 19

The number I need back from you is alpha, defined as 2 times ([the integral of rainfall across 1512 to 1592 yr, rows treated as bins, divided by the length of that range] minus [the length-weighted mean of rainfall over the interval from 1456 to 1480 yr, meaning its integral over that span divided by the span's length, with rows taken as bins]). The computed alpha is -56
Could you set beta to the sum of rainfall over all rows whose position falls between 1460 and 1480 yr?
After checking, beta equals 1605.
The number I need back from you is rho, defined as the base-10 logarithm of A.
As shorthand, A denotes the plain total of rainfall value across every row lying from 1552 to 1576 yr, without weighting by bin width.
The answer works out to 3.32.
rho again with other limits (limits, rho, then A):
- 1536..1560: 3.24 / 1732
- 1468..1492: 3.27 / 1858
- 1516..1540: 3.07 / 1177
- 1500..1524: 3.17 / 1468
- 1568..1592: 3.36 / 2307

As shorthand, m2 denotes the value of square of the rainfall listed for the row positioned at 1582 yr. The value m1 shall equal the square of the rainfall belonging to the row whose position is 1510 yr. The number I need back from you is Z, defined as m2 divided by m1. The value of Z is 2.4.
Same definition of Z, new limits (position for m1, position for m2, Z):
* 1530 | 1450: 2.9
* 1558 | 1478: 0.9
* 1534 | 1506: 2.4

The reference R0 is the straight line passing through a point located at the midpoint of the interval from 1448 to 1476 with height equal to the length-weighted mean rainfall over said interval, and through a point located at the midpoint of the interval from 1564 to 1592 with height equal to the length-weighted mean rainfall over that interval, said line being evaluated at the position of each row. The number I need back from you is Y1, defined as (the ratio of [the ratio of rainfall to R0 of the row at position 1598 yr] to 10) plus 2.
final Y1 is 2.10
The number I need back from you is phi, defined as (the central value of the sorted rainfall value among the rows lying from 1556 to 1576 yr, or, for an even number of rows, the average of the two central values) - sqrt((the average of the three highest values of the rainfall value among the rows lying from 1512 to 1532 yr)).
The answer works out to 335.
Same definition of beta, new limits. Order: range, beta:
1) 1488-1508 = 1478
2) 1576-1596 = 1939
